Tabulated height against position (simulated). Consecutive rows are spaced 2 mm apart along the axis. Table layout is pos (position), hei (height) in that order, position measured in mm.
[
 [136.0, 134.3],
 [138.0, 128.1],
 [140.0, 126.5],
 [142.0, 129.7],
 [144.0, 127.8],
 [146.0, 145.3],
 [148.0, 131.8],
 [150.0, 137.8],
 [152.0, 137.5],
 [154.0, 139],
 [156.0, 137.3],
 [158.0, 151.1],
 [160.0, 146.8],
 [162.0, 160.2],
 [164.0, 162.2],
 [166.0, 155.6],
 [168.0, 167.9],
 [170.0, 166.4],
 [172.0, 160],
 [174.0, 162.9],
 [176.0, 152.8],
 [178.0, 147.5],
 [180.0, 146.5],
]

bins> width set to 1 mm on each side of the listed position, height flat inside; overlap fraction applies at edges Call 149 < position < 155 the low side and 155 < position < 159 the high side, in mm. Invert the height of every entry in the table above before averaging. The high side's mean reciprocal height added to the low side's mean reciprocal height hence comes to 0.0142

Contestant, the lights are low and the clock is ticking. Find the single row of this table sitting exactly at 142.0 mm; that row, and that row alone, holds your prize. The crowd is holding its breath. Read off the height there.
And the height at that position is 129.7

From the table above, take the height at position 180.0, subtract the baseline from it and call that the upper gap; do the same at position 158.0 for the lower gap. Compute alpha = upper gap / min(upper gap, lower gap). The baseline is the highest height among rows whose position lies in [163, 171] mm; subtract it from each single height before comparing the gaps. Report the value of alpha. 1.00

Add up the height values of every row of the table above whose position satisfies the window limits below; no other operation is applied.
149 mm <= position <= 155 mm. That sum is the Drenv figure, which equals 414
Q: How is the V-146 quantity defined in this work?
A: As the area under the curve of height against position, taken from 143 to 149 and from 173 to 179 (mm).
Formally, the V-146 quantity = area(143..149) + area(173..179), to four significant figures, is 1736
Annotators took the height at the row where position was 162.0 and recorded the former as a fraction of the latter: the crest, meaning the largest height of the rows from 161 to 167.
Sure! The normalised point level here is 0.99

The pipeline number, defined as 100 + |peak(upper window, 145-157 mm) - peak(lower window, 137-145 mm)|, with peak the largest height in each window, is 116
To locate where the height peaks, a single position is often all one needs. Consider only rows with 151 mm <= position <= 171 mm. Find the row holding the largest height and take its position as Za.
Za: 168.0 mm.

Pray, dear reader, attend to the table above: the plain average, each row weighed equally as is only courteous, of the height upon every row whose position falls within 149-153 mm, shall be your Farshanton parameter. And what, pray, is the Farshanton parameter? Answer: 138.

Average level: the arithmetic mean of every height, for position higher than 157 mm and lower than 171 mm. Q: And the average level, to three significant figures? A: 159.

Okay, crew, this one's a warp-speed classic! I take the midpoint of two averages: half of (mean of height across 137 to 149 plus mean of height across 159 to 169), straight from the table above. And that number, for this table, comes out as 145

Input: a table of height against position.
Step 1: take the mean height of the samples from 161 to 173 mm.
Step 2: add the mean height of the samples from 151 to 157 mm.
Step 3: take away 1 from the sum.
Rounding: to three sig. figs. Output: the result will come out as 299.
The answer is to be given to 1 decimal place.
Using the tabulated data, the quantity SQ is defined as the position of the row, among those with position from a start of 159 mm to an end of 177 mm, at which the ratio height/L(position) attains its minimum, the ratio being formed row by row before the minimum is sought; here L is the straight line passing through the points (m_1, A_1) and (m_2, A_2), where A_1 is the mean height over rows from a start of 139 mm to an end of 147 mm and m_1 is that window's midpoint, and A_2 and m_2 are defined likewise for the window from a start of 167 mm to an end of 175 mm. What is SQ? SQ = 176.0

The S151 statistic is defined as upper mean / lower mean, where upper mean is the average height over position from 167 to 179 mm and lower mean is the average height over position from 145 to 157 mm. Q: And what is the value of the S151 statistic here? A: 1.16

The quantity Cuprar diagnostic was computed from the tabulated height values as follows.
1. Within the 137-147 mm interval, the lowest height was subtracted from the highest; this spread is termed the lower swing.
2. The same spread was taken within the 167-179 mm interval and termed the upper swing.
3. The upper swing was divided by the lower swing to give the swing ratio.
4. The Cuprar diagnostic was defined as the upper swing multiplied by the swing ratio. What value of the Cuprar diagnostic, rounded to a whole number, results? 22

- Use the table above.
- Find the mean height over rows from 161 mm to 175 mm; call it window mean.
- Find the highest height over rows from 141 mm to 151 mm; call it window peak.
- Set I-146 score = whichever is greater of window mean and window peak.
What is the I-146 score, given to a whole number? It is 162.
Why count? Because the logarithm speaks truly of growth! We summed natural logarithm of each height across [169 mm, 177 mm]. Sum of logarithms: 20.3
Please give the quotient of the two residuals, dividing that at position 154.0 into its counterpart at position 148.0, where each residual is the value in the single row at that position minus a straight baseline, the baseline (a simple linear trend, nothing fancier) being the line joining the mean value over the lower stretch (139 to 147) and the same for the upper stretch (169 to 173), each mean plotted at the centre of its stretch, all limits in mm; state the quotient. 1.1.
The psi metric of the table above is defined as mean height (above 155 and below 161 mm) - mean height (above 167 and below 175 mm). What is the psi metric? -19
